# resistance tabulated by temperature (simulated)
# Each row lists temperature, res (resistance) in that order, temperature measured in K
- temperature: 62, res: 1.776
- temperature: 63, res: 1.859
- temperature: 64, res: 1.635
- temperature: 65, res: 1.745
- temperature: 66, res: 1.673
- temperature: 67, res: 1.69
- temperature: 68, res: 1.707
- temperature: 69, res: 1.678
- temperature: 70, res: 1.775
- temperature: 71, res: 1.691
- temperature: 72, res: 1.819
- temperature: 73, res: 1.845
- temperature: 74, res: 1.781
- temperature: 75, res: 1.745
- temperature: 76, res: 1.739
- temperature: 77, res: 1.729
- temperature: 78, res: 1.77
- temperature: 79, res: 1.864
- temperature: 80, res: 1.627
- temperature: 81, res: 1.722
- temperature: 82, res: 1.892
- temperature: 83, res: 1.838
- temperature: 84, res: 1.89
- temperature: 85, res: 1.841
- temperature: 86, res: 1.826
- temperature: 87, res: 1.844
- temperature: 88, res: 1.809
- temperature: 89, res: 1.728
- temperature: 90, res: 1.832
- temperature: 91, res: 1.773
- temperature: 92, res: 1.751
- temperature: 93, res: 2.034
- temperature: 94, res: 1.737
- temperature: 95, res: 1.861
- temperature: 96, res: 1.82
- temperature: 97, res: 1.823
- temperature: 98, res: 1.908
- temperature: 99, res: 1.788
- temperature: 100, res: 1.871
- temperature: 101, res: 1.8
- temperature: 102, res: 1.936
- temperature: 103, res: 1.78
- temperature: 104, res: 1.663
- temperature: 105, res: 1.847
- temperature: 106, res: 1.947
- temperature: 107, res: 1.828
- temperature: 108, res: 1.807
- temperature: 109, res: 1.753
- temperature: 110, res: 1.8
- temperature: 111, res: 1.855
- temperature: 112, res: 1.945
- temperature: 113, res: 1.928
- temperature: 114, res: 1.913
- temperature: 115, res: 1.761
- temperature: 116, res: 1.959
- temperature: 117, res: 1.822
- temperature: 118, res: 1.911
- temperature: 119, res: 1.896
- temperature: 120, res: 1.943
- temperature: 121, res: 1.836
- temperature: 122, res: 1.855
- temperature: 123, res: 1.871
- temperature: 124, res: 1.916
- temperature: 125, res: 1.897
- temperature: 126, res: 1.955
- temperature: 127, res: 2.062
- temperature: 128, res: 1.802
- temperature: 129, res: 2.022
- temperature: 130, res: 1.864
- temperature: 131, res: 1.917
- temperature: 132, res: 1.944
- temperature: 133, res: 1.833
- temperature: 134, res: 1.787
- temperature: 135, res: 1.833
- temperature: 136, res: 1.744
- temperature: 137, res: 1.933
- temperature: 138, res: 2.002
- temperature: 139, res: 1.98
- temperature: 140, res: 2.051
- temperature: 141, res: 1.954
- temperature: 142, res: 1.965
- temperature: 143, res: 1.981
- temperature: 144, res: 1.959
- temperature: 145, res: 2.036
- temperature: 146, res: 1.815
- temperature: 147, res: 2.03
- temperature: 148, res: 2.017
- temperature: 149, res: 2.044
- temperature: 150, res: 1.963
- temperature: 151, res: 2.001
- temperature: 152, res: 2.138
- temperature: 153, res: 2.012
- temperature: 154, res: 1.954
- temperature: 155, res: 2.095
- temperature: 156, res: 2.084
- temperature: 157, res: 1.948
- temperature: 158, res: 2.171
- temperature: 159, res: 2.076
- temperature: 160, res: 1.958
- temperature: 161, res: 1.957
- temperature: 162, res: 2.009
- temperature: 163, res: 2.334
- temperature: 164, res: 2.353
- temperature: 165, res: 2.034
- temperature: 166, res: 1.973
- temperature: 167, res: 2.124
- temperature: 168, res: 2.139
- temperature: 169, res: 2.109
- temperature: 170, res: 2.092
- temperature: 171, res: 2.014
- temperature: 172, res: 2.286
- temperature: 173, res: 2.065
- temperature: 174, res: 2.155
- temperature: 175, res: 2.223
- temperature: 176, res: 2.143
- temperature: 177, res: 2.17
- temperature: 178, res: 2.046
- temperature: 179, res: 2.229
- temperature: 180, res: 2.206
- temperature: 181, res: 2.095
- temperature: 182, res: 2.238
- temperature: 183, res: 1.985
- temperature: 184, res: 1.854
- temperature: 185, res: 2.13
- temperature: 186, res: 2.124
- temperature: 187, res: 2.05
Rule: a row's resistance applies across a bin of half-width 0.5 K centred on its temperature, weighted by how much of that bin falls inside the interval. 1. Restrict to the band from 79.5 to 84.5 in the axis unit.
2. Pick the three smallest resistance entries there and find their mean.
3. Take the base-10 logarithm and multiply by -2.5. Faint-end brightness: -0.59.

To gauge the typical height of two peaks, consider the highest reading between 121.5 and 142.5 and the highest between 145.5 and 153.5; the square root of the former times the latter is 2.10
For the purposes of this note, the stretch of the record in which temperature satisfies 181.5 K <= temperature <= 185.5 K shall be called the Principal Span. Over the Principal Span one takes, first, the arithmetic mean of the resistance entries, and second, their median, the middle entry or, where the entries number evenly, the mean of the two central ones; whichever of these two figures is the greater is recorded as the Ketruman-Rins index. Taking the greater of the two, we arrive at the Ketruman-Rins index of 2.06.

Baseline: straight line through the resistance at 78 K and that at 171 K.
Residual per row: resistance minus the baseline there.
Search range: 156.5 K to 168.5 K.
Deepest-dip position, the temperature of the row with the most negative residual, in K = 161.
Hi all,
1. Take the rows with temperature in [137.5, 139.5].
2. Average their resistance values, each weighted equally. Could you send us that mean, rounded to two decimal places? 1.99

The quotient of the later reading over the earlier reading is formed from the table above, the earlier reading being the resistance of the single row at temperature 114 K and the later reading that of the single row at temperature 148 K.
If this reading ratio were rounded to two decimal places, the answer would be 1.05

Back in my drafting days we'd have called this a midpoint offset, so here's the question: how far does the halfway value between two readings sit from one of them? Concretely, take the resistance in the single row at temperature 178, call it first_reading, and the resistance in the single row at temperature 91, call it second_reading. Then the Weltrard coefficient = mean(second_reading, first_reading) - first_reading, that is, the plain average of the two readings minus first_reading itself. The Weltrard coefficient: -0.14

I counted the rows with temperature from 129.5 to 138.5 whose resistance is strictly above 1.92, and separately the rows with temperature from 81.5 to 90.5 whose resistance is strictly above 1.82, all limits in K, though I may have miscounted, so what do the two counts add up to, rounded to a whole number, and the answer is 10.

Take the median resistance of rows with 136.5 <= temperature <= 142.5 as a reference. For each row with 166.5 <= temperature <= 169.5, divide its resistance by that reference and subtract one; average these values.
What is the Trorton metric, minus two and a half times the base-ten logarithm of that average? 2.8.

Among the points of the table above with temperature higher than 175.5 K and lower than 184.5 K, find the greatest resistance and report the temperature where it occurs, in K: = 182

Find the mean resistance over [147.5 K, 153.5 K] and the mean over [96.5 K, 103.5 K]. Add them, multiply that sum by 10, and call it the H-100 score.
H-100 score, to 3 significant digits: 38.7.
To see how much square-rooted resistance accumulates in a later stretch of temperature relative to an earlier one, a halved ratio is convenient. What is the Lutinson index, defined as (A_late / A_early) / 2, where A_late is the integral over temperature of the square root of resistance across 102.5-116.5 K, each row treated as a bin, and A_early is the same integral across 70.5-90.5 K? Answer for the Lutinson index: 0.35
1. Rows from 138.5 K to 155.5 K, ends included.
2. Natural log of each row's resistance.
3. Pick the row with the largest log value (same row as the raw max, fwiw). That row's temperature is 152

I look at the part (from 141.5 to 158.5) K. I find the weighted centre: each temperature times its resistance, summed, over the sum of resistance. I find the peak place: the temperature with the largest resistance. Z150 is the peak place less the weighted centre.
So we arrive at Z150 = 7.9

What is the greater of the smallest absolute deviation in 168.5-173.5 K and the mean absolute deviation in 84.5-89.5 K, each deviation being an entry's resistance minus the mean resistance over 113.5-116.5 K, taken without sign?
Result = 0.136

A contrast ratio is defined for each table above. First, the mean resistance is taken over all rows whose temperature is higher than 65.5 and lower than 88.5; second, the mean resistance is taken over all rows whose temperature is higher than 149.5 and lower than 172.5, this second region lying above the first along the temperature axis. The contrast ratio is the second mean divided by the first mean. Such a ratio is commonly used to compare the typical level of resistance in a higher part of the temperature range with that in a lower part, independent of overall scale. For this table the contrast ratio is 1.17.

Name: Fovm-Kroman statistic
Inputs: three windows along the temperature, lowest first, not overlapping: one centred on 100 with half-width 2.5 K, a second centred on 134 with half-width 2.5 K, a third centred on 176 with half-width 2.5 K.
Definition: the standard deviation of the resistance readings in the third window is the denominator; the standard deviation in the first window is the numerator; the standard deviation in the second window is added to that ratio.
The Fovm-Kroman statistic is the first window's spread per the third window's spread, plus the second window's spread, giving 1.1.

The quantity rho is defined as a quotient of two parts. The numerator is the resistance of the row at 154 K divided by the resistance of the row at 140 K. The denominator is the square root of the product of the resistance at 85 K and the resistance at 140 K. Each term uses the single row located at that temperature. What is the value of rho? 0.49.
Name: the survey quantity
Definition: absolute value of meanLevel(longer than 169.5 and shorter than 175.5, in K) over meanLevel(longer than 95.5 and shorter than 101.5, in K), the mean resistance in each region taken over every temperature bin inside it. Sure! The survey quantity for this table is 1.17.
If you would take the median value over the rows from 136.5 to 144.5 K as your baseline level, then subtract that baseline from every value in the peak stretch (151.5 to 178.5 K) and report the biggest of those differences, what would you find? 0.38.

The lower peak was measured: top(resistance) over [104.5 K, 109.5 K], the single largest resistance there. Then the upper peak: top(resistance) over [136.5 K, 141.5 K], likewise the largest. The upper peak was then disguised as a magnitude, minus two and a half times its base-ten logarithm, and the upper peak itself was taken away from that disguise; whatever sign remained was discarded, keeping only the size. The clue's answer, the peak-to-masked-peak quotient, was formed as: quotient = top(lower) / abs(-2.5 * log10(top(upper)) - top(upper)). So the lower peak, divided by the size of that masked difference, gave 0.69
